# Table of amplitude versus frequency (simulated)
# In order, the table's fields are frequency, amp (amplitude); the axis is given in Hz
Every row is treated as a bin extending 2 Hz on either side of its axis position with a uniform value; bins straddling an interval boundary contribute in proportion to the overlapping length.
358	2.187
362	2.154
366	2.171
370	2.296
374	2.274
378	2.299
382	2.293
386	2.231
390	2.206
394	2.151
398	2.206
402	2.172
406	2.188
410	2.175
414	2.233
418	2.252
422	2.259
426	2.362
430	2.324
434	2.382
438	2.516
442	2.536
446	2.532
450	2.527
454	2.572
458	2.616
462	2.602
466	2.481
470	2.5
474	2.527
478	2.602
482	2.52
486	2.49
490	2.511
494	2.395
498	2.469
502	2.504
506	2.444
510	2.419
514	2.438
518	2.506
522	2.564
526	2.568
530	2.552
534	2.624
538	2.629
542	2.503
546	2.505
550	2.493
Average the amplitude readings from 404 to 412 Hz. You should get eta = 2.18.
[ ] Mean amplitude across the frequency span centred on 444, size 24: 2.51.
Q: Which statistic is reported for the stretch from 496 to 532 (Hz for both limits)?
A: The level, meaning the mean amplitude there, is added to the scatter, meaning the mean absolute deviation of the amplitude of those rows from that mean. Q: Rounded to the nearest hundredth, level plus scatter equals 2.54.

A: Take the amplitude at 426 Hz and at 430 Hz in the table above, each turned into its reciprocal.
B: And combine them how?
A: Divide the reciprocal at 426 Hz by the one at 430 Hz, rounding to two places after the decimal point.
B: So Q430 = 0.98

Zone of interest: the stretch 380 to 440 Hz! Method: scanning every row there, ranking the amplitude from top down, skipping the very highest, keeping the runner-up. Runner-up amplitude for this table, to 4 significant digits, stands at 2.382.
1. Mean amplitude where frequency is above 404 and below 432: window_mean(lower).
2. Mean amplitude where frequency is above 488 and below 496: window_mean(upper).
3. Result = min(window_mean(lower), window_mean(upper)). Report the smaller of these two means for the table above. 2.26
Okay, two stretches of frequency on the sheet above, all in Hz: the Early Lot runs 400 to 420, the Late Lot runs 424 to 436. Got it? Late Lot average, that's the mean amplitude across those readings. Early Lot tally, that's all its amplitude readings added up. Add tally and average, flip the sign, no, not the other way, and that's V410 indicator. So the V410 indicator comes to -13.4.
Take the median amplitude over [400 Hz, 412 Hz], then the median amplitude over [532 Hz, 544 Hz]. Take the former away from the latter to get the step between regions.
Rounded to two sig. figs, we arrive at 0.45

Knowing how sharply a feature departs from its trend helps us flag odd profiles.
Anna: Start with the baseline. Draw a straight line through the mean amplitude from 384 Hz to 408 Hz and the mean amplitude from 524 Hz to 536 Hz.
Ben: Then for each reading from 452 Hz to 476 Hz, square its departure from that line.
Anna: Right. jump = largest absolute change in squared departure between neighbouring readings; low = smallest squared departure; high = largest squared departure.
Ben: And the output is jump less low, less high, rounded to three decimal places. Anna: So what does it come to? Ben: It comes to -0.026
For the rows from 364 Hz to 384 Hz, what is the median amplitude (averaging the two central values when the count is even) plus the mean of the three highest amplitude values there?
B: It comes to 4.6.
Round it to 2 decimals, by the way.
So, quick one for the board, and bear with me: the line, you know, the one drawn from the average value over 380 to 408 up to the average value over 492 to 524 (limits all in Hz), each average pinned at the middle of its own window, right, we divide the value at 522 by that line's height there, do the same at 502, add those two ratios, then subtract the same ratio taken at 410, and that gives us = 1.08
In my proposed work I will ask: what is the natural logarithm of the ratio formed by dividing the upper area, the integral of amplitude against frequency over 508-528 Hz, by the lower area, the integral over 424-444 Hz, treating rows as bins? 0.030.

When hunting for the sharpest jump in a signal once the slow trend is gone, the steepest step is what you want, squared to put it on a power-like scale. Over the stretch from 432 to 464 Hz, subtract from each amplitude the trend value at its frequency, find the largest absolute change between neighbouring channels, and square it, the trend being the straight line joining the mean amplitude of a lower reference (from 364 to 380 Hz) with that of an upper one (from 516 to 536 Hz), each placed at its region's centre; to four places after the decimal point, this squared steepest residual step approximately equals 0.0159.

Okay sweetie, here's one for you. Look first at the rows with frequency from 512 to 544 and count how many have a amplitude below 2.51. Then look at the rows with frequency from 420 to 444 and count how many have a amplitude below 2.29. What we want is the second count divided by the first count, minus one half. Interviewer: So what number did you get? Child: -0.2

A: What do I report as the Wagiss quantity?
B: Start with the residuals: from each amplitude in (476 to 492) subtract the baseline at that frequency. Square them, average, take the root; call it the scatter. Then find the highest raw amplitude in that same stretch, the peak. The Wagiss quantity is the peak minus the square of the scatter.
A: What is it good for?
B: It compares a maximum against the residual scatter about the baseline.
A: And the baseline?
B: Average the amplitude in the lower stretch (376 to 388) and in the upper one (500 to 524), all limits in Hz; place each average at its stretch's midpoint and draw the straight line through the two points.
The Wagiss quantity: 2.59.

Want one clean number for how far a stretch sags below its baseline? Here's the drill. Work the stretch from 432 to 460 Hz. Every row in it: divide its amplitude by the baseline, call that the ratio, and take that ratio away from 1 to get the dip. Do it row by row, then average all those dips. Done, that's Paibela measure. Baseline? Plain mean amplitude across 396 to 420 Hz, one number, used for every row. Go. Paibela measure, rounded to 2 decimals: -0.15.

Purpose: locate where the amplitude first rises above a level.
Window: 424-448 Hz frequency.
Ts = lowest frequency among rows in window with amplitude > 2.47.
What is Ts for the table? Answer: 438 Hz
